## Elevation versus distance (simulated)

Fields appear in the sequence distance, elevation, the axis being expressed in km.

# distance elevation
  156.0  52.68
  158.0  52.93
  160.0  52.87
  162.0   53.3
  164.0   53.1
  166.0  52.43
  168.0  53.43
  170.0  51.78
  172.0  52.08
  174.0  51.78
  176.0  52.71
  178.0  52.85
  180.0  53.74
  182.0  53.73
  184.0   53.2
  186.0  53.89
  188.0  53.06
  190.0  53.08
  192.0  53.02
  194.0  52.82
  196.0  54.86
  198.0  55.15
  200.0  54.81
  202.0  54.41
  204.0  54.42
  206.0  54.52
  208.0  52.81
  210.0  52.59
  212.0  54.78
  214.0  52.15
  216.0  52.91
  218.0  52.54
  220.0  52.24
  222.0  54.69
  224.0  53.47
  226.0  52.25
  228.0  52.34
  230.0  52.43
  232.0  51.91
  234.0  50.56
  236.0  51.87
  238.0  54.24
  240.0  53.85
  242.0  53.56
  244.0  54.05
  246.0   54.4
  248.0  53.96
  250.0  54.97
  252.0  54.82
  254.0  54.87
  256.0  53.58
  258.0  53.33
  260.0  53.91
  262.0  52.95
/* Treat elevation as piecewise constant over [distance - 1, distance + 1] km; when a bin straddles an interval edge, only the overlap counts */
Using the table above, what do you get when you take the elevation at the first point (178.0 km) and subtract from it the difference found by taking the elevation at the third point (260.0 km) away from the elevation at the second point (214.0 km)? 54.6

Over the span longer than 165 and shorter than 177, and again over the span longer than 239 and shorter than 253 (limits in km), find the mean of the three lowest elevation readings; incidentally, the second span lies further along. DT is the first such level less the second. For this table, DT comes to -1.9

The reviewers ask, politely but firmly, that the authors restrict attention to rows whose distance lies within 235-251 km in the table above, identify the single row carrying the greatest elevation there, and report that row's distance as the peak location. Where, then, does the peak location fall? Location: 250.0 km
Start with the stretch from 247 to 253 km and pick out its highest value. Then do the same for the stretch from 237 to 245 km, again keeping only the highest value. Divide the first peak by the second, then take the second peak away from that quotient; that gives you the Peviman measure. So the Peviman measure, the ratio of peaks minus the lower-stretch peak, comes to -53.2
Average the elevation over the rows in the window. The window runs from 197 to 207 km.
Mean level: 54.7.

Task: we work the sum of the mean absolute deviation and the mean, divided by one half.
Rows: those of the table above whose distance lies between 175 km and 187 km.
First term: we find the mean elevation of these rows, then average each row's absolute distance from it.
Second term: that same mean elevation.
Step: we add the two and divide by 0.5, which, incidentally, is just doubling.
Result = 108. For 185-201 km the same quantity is 109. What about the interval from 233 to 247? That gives 109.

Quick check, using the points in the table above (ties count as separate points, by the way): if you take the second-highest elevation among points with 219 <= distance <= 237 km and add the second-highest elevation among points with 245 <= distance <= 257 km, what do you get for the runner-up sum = 108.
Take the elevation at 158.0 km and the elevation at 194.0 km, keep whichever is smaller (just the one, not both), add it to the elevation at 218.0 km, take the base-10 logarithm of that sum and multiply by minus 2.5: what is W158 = -5.06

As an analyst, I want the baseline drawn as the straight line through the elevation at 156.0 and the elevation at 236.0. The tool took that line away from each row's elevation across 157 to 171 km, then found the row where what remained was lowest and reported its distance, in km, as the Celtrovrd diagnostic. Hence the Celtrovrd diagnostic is 170.0 km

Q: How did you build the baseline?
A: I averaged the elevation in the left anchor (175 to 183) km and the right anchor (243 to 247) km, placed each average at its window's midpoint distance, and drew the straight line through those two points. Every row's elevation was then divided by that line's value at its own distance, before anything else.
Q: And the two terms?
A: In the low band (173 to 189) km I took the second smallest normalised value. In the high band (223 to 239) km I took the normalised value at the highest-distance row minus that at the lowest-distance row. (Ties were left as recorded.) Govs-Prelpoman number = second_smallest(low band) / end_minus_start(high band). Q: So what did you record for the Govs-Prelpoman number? 95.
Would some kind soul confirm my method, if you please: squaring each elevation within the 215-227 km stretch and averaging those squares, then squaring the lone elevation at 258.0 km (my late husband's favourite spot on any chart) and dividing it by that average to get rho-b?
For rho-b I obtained 1.01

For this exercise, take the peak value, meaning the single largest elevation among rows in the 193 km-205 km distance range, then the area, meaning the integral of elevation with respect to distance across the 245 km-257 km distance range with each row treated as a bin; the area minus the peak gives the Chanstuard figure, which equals 598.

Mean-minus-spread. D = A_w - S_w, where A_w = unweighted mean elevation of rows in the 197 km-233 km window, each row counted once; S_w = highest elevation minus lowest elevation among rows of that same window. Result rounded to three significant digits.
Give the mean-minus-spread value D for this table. 50.1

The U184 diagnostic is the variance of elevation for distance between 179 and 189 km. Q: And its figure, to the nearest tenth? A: 0.1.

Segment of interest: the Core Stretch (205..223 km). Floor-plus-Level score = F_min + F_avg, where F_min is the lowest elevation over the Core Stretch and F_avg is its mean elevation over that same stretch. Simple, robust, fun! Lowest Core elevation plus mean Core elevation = 105.4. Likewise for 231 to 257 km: 104.1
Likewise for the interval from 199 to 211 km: 106.5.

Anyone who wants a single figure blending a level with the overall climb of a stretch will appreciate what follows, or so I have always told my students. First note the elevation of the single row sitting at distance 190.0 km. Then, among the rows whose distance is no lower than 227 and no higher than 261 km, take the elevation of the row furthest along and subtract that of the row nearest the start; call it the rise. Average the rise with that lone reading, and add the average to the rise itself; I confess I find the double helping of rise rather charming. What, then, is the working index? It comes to 29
